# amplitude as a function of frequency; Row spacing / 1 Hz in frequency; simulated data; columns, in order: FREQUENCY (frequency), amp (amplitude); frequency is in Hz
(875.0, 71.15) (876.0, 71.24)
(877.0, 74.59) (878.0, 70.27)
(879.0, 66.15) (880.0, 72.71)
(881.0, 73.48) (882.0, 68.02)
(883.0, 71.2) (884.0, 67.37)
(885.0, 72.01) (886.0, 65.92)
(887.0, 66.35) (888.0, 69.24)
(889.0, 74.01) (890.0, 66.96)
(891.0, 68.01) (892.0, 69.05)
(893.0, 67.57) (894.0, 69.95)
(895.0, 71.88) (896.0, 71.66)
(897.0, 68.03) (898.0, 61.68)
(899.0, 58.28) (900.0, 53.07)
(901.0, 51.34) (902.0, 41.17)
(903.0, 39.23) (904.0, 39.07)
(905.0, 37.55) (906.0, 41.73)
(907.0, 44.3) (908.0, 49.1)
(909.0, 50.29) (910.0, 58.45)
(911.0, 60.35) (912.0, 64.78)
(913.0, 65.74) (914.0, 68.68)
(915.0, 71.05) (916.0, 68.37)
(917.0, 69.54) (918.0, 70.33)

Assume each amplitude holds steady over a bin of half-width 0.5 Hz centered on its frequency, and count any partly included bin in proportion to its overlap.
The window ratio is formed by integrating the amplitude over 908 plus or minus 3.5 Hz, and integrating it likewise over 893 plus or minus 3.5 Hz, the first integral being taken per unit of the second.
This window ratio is 0.705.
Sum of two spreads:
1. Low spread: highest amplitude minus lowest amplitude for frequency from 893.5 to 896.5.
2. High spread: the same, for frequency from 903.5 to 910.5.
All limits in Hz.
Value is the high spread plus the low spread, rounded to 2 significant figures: 23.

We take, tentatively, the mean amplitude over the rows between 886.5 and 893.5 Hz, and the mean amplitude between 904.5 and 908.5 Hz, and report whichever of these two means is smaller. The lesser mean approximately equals 43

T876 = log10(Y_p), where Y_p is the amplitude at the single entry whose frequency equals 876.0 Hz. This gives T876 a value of 1.85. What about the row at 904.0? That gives 1.59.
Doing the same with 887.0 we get 1.82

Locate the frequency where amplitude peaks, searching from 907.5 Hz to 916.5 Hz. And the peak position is 915.0 Hz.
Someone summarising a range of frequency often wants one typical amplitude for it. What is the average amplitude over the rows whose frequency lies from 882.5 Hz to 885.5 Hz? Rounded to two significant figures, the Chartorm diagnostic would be 70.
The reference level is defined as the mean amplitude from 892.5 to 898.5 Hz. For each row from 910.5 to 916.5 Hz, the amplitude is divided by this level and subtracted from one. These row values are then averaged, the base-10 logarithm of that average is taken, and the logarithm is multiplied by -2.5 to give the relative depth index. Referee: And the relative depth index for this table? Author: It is 3.9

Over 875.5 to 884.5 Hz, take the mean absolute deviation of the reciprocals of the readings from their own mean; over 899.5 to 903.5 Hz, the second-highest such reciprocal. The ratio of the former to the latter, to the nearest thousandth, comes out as 0.019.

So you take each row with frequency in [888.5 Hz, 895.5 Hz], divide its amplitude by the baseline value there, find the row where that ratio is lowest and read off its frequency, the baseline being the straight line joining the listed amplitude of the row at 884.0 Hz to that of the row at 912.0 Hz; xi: 890.0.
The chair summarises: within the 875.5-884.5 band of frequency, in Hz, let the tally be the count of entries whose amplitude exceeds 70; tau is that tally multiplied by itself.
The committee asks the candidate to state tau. 36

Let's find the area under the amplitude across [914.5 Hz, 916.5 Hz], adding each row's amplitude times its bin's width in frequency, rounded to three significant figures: 139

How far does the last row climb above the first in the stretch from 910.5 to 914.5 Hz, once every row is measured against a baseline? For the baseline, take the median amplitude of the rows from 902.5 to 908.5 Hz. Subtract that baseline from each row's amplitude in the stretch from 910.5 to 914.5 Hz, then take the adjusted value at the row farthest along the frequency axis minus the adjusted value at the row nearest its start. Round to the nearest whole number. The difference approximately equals 8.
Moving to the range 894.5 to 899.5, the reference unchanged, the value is -14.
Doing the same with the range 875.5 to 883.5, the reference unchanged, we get 0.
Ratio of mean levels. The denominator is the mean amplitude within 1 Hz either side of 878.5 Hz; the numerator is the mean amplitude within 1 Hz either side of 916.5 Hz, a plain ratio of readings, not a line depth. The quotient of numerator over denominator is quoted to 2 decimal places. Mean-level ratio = 1.01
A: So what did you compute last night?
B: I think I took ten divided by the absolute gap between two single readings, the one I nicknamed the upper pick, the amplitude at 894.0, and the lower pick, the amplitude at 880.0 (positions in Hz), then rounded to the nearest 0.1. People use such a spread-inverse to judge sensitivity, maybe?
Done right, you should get 3.6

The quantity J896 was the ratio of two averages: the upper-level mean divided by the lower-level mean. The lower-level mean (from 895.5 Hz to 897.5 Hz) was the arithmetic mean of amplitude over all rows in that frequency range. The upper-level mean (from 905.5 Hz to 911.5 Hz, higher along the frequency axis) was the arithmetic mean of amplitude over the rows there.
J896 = 0.73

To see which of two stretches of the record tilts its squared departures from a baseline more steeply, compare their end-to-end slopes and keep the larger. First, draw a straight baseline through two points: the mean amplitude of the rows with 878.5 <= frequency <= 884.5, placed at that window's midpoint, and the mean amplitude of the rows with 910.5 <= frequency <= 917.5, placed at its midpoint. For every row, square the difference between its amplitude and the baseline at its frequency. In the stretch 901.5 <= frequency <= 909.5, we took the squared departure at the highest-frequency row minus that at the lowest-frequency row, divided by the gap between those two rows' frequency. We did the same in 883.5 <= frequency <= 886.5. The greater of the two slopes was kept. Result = 4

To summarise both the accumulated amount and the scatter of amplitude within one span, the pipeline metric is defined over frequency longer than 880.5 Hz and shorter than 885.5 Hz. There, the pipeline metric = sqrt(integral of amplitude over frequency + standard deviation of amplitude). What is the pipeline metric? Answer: 18.83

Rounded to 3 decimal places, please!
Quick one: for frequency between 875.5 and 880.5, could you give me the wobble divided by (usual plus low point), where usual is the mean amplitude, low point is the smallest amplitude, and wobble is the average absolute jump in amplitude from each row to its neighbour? 0.033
